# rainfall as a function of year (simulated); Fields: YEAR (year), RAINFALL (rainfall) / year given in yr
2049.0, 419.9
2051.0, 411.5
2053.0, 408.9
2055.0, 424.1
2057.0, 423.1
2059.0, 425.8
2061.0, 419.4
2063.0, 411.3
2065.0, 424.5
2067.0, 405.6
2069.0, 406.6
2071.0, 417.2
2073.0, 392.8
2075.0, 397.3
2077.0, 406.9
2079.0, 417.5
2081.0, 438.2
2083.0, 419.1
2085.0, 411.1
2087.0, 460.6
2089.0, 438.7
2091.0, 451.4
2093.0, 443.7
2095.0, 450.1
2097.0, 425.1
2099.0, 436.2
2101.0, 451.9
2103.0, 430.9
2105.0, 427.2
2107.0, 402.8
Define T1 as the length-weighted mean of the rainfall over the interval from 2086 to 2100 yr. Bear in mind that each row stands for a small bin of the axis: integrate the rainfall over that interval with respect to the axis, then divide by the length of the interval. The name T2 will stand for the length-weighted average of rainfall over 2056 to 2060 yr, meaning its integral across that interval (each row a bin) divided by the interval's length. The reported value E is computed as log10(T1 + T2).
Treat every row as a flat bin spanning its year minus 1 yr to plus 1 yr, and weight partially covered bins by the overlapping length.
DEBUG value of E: 2.94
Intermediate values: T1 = 444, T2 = 424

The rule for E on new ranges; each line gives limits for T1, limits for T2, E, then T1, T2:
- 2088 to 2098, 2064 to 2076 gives 2.93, 442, 407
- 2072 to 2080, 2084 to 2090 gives 2.92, 404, 437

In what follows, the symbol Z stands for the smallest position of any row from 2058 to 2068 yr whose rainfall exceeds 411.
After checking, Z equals 2059.0 yr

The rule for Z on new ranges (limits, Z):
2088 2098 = 2089.0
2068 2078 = 2071.0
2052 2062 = 2055.0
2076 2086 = 2079.0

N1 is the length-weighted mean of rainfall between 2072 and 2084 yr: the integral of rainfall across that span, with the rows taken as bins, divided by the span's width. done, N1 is 412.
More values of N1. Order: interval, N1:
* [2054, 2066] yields 421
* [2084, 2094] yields 441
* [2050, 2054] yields 410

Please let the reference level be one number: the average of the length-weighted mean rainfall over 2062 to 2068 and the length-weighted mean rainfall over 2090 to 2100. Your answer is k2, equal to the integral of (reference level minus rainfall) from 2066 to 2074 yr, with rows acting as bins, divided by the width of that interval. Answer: 22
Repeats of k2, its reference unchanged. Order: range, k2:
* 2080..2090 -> -6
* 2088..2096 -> -18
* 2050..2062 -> 9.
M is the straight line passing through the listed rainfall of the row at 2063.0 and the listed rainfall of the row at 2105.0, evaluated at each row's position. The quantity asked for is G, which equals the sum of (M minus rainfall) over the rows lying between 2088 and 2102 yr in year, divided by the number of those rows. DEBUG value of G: -19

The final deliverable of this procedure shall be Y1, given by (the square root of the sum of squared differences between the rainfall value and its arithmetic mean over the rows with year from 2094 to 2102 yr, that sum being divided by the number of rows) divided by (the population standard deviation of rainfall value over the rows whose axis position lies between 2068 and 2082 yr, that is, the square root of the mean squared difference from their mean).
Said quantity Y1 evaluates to 0.8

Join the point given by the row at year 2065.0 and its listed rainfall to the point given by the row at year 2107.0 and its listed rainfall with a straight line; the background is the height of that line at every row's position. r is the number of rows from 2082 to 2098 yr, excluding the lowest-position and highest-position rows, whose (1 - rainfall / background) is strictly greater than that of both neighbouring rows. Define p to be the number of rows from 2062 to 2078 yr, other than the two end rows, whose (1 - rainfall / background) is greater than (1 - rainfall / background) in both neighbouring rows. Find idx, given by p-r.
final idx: -1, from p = 2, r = 3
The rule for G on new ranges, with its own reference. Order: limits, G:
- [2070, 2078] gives 12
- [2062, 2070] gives 0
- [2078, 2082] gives -10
